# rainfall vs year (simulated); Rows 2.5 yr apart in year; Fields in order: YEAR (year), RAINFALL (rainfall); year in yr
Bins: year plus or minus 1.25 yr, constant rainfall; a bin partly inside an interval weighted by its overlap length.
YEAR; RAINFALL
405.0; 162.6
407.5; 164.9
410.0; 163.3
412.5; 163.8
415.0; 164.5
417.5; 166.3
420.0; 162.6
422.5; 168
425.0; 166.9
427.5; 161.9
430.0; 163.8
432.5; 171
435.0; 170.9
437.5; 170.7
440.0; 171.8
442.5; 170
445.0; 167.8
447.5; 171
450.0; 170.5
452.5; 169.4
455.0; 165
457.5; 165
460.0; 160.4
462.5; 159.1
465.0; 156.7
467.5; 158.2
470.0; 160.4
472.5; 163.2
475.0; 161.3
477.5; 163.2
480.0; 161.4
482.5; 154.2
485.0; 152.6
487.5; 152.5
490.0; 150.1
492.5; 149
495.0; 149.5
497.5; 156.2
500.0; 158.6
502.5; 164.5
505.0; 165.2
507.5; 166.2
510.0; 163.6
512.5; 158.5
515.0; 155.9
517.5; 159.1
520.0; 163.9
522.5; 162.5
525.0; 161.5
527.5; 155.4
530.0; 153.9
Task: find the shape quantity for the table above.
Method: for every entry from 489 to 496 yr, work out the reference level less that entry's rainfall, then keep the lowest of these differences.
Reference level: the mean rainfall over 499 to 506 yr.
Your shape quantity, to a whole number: 13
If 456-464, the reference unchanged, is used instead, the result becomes -2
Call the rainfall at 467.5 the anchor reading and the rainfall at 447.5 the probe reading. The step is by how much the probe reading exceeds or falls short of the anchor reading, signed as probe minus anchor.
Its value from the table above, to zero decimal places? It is 13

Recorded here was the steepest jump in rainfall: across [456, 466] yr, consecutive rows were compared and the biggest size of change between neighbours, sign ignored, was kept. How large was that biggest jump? 4.6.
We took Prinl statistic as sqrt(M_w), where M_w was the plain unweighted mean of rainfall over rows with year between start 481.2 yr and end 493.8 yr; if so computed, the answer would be 12.3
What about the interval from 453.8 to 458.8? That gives 12.8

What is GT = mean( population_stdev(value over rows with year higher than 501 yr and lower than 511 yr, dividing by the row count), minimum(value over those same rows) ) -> 82.3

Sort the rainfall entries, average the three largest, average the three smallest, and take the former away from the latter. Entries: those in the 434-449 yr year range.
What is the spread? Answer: -2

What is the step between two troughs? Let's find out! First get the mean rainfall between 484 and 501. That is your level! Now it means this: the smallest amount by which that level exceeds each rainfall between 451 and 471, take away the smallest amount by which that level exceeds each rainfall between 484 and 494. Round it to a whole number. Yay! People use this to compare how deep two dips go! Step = -17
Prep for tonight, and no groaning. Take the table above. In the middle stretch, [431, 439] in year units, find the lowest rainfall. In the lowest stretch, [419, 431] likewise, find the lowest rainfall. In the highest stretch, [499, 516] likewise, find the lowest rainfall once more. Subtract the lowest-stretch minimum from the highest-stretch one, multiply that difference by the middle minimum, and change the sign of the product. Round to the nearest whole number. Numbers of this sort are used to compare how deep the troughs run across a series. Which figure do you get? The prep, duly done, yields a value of 1024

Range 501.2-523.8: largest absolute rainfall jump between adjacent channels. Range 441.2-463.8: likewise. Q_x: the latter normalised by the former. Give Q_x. 0.90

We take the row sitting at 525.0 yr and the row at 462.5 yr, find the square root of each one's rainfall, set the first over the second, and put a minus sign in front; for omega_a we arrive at -1.01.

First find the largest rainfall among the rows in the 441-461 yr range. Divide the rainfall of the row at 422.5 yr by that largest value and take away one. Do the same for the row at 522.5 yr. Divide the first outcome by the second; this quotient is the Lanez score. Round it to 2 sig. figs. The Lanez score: 0.35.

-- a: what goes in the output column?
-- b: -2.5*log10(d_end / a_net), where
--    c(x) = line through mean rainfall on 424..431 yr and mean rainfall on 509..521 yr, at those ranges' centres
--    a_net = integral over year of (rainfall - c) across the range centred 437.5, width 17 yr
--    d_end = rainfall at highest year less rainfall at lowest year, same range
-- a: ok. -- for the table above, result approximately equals 3.5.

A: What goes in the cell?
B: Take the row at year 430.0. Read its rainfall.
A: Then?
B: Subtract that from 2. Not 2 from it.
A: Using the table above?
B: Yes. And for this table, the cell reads -162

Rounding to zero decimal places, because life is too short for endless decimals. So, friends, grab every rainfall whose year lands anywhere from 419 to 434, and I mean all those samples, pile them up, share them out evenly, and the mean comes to 166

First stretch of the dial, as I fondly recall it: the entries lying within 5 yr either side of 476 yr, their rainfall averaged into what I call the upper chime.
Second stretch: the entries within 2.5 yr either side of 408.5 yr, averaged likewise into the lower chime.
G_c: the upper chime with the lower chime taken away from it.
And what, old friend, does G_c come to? -1.8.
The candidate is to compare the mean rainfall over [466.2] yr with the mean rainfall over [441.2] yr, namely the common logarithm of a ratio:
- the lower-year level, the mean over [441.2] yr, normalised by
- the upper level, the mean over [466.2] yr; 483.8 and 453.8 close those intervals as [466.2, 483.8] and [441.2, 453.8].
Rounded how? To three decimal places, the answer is 0.025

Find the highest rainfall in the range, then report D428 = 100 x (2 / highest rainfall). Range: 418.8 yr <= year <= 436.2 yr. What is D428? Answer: 1.17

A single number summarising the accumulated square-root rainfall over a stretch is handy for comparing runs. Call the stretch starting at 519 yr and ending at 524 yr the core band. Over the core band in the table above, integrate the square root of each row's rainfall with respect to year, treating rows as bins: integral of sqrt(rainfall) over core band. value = 63.9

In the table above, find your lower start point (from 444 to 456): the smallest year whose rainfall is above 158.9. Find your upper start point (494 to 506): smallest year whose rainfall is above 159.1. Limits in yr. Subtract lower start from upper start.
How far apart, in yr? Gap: 57.5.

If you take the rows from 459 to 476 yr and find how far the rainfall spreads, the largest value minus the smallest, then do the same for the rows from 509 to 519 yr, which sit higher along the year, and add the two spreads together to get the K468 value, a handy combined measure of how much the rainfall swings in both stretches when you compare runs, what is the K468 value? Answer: 14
